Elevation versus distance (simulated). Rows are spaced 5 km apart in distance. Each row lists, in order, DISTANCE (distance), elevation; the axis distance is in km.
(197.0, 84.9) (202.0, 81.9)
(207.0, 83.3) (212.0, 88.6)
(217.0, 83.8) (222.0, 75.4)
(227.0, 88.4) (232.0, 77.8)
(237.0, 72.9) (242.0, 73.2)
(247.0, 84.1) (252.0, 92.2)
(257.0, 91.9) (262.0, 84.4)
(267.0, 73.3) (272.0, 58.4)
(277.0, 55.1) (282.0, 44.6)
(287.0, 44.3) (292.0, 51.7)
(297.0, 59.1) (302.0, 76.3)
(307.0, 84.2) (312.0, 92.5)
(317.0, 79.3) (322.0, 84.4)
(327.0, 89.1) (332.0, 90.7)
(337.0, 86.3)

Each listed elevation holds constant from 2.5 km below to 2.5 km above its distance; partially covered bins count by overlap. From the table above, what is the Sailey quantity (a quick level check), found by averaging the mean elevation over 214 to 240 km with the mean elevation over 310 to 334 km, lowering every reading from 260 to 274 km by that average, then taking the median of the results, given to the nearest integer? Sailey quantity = -10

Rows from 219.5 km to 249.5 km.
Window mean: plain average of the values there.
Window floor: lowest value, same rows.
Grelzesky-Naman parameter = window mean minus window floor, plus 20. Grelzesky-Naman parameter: 25.7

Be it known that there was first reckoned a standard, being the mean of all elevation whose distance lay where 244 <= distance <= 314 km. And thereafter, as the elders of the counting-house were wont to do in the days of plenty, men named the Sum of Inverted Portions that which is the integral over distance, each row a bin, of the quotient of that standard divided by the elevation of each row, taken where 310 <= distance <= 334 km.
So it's 20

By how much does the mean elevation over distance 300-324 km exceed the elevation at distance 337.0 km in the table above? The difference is -3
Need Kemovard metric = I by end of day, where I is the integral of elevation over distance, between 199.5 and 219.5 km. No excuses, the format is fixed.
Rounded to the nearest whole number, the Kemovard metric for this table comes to 1688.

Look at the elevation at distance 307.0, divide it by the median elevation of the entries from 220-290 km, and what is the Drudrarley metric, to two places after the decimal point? 1.13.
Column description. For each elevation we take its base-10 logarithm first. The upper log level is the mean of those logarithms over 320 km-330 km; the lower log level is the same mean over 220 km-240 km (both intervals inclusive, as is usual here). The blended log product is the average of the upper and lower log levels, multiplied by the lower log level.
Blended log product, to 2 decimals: 3.63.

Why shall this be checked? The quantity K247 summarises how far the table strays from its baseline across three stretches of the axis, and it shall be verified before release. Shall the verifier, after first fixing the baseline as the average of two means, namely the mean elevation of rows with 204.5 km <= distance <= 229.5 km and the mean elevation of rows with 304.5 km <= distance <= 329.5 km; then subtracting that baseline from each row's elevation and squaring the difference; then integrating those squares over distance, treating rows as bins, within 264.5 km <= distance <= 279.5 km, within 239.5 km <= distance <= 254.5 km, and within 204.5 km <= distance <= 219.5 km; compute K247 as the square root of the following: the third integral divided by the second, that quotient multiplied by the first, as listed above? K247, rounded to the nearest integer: 28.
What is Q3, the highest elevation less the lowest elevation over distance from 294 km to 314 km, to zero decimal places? 33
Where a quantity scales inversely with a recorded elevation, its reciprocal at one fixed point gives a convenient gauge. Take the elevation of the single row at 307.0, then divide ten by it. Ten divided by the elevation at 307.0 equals 0.119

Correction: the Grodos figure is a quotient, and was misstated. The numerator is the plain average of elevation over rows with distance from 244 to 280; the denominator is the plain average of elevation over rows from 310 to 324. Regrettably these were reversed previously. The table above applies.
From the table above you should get 0.90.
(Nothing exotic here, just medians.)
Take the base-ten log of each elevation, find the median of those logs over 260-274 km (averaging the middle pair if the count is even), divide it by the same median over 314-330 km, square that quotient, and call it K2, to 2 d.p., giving 0.94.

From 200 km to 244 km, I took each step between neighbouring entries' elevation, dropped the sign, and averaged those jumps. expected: 6.1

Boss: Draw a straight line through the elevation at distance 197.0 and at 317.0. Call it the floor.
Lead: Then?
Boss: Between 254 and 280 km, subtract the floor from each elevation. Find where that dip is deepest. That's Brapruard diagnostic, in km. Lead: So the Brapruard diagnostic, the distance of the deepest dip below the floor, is 277.0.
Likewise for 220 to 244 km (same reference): 237.0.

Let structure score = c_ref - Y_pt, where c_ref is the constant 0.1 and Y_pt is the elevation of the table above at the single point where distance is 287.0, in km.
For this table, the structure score -44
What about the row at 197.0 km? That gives -85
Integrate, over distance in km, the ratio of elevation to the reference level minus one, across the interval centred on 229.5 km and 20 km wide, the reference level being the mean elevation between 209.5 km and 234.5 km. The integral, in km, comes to -1.0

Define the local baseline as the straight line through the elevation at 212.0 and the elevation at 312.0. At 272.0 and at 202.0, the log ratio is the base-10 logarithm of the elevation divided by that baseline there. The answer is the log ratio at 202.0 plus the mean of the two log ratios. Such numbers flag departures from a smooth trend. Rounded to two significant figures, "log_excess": -0.14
